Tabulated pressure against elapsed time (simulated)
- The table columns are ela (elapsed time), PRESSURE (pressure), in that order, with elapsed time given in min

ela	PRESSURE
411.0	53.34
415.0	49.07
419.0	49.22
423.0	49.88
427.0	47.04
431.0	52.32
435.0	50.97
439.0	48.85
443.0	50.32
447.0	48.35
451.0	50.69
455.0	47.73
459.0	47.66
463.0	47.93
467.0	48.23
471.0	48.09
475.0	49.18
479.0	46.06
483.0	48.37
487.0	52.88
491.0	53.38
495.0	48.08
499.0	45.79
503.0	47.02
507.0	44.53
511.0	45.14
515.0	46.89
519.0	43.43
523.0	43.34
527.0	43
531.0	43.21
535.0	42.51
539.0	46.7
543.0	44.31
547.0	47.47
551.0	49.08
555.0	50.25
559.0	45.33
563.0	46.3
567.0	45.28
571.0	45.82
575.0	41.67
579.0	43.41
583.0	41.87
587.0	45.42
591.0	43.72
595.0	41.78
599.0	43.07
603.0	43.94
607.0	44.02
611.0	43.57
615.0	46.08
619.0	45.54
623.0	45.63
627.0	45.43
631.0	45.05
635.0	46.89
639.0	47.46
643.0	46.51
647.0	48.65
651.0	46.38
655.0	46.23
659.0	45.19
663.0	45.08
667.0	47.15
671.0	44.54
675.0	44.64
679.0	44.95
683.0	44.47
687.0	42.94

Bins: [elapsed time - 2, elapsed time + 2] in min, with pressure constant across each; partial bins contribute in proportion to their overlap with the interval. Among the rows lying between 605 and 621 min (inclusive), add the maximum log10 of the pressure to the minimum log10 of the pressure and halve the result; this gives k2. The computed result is 1.65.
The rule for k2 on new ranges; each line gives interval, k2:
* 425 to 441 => 1.70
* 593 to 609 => 1.63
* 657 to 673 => 1.66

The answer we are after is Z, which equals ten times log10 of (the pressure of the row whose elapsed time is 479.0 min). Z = 16.6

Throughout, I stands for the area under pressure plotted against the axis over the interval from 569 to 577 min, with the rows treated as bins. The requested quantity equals 350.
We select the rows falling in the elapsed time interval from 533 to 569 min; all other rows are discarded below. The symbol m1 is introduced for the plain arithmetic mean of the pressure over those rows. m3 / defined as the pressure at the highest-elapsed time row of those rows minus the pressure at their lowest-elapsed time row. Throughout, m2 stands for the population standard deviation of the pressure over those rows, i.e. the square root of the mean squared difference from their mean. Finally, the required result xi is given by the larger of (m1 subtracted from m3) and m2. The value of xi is 2.2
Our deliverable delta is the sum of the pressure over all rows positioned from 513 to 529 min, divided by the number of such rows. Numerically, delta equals 44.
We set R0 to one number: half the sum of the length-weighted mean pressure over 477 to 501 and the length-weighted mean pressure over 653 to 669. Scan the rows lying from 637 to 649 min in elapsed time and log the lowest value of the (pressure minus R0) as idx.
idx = -1.0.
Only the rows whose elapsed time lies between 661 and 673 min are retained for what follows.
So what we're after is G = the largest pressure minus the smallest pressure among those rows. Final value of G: 2.6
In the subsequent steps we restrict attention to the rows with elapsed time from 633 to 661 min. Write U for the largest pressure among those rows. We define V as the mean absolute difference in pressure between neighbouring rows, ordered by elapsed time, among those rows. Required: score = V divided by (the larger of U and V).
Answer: 0.024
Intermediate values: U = 48.65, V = 1.2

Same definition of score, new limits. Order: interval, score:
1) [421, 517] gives 0.038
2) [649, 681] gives 0.019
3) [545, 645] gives 0.029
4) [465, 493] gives 0.036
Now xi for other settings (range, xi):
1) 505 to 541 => 1.5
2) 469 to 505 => 2.6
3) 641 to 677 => 1.3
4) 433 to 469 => 1.3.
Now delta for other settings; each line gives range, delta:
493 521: 46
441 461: 49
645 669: 46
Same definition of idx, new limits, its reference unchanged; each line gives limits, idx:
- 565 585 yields -5.8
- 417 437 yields -0.5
